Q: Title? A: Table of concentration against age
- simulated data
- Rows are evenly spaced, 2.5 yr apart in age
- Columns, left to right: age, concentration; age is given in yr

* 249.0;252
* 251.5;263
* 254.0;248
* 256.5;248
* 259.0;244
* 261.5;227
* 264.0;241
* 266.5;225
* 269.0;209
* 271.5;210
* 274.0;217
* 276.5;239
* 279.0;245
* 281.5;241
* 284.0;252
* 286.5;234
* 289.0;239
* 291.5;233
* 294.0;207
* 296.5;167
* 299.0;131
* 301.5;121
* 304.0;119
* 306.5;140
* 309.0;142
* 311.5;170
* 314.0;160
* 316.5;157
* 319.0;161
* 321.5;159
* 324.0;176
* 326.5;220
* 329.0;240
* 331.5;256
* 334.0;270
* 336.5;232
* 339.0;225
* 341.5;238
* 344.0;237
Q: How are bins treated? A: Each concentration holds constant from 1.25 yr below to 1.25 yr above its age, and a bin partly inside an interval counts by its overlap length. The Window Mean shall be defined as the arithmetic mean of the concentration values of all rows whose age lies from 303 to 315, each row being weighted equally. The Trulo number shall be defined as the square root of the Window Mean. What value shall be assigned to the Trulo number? 12.1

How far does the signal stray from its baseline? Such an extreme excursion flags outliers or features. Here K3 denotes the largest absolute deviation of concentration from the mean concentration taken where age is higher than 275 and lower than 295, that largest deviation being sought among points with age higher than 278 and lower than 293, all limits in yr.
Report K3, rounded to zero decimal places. 16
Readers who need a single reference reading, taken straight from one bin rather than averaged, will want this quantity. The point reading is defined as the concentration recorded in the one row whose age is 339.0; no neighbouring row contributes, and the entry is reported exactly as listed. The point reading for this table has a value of 225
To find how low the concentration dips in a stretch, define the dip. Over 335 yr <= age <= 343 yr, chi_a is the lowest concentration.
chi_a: 225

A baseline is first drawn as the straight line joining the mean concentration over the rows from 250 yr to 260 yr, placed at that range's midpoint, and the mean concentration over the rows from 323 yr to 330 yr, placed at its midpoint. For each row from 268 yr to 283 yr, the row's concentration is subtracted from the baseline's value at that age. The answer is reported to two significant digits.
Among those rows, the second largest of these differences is 32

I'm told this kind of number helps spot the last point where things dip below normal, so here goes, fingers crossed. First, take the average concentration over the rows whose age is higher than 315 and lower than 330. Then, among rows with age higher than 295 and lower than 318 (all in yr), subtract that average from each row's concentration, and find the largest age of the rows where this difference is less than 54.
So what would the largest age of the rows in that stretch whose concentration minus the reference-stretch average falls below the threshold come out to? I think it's 316.5 yr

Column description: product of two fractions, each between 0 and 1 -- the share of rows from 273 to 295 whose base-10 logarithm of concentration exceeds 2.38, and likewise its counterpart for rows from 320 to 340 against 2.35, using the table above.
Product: 0.21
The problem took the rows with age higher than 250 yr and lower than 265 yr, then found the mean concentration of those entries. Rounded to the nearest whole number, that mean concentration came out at 245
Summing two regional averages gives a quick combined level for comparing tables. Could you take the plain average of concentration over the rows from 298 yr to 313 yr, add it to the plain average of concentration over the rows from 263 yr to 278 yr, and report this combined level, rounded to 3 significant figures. 361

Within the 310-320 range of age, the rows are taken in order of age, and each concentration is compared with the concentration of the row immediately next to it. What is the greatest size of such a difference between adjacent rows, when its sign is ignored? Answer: 10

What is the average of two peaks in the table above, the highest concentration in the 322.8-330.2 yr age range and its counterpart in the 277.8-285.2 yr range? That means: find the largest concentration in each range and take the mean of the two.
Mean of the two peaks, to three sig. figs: 246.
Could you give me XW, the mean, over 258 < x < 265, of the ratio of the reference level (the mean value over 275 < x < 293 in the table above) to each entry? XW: 1.01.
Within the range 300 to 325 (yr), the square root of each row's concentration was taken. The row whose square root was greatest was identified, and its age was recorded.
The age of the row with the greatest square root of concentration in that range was 324.0 yr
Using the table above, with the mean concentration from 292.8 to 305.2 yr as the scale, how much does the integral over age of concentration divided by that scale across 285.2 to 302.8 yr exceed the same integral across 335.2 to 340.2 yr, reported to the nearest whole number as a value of 15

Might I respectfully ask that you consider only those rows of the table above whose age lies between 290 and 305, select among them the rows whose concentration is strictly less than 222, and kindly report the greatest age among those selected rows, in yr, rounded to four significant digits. 304.0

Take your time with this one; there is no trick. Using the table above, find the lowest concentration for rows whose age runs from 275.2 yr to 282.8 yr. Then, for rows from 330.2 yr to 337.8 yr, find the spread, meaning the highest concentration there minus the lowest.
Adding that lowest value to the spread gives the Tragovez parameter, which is 277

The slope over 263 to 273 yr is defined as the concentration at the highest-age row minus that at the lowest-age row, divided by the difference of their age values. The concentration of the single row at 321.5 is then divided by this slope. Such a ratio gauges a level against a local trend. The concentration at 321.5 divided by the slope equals -38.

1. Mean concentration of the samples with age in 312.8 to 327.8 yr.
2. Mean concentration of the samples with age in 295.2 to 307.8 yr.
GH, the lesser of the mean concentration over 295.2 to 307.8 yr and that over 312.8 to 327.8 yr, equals 136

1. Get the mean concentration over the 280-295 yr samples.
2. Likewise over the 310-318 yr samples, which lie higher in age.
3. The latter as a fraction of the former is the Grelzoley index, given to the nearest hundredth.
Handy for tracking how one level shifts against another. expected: 0.69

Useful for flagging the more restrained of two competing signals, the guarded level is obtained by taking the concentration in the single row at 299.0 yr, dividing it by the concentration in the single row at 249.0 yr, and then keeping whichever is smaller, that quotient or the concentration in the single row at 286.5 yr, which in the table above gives 0.52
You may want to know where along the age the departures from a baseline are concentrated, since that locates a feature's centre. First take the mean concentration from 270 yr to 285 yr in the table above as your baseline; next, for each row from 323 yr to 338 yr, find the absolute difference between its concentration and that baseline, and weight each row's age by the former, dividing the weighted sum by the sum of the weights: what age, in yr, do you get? 328.5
